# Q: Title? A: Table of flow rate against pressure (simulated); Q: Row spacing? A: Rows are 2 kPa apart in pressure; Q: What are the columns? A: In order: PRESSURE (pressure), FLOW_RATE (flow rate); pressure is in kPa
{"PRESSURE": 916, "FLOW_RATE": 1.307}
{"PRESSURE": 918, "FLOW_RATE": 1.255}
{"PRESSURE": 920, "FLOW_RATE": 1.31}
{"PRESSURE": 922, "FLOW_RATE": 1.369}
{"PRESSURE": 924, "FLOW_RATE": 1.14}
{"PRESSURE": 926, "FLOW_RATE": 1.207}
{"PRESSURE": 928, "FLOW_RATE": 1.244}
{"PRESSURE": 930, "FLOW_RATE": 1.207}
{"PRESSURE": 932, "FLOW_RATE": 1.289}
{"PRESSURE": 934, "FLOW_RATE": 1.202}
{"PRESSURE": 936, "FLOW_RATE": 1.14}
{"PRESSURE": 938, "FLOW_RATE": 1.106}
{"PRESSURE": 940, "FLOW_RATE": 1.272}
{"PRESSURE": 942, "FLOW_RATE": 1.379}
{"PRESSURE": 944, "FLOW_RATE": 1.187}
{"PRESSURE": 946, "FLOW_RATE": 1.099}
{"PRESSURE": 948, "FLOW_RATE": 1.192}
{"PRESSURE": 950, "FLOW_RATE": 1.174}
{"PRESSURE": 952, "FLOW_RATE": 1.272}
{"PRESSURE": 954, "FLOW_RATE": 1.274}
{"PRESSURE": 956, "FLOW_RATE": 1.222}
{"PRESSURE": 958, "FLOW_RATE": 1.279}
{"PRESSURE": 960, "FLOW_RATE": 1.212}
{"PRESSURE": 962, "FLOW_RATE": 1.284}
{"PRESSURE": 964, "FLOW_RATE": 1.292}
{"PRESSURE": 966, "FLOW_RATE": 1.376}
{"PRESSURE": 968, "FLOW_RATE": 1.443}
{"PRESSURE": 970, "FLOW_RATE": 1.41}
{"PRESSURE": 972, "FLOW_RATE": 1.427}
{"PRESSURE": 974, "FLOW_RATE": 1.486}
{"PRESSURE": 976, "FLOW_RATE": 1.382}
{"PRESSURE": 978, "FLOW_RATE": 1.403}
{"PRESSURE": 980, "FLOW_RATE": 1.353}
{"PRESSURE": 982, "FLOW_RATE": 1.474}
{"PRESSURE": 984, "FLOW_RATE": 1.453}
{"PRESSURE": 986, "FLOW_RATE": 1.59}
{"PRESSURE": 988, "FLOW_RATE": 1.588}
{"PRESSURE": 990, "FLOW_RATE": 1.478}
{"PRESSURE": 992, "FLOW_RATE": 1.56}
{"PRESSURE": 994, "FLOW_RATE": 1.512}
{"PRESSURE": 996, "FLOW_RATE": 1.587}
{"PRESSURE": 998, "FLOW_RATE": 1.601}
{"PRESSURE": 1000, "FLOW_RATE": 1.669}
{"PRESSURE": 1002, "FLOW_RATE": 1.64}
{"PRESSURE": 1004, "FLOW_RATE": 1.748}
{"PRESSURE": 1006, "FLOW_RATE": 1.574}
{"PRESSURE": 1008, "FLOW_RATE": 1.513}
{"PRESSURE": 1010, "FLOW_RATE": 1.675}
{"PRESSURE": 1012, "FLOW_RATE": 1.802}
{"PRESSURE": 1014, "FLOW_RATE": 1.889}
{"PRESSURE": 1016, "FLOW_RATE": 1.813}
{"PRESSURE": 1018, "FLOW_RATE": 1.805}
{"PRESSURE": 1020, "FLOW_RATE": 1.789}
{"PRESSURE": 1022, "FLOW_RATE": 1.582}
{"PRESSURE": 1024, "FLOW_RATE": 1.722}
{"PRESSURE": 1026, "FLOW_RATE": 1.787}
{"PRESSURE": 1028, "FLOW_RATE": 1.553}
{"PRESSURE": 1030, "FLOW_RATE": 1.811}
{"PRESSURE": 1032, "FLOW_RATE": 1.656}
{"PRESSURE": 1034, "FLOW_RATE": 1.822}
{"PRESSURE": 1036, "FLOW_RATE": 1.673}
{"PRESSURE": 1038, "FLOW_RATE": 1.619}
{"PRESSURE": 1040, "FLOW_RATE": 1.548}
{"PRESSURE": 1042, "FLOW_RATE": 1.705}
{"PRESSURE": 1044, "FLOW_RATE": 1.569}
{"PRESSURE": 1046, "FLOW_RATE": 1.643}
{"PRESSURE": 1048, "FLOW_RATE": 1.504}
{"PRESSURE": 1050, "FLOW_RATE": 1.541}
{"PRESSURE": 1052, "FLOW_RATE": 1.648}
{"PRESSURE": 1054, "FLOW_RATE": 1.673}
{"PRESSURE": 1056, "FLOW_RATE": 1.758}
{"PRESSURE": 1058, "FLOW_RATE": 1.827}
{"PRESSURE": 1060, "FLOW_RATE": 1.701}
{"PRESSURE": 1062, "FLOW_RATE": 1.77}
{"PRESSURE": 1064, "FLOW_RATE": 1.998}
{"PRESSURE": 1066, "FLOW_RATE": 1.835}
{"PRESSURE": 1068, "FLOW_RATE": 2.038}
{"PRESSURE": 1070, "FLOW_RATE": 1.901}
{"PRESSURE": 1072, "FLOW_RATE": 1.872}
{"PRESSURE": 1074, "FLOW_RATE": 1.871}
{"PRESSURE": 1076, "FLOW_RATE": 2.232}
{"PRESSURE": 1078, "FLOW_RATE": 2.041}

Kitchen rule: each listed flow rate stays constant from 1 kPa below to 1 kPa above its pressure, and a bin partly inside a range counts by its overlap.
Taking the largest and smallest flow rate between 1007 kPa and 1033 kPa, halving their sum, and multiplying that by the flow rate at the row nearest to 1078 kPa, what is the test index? 3.5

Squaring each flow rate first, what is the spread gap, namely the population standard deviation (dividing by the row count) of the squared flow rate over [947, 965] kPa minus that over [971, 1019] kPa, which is -0.36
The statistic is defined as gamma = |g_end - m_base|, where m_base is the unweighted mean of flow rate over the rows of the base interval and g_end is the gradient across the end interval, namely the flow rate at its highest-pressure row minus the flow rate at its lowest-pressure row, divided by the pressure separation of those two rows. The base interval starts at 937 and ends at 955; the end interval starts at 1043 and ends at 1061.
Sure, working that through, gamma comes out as 1.21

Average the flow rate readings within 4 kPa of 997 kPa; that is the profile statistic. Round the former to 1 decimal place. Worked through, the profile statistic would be 1.6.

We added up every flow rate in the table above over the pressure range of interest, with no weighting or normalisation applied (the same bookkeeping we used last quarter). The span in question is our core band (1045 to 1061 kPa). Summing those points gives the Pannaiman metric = 13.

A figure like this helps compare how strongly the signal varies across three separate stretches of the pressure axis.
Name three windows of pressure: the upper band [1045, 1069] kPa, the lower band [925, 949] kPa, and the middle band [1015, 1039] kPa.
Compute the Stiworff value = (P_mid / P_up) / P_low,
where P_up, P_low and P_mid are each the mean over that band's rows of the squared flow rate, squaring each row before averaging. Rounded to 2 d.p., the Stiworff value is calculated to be 0.66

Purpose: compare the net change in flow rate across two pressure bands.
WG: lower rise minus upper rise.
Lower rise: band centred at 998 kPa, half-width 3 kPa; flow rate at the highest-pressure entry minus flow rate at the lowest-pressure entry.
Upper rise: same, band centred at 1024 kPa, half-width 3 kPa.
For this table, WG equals -0.12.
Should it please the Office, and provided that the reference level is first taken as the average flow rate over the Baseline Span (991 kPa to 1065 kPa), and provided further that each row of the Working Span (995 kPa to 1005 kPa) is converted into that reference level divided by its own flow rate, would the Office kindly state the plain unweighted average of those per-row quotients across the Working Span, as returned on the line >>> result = 1.02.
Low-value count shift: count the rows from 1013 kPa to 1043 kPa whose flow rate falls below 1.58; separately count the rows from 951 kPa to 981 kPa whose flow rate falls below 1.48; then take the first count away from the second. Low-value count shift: 12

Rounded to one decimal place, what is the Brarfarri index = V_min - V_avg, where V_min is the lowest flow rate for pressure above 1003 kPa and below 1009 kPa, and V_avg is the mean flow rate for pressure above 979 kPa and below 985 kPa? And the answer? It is 0.1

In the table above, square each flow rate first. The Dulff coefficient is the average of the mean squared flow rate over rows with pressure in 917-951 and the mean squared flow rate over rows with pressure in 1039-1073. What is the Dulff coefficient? 2.27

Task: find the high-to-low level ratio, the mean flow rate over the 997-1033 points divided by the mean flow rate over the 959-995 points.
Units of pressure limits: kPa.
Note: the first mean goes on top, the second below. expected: 1.19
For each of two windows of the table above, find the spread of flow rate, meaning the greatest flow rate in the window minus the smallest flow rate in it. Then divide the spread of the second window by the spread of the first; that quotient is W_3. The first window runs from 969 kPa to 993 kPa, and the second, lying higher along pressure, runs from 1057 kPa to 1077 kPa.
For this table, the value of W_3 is 2.2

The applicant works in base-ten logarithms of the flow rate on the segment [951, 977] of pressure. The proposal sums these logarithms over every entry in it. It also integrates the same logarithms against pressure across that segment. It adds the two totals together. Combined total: 5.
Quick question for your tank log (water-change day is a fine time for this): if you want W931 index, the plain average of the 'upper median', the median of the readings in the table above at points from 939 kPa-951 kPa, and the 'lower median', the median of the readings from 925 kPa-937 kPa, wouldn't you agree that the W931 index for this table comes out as 1.20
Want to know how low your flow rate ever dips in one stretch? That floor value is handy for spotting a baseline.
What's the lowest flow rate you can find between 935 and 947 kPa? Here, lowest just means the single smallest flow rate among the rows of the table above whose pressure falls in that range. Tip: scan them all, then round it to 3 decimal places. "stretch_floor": 1.099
